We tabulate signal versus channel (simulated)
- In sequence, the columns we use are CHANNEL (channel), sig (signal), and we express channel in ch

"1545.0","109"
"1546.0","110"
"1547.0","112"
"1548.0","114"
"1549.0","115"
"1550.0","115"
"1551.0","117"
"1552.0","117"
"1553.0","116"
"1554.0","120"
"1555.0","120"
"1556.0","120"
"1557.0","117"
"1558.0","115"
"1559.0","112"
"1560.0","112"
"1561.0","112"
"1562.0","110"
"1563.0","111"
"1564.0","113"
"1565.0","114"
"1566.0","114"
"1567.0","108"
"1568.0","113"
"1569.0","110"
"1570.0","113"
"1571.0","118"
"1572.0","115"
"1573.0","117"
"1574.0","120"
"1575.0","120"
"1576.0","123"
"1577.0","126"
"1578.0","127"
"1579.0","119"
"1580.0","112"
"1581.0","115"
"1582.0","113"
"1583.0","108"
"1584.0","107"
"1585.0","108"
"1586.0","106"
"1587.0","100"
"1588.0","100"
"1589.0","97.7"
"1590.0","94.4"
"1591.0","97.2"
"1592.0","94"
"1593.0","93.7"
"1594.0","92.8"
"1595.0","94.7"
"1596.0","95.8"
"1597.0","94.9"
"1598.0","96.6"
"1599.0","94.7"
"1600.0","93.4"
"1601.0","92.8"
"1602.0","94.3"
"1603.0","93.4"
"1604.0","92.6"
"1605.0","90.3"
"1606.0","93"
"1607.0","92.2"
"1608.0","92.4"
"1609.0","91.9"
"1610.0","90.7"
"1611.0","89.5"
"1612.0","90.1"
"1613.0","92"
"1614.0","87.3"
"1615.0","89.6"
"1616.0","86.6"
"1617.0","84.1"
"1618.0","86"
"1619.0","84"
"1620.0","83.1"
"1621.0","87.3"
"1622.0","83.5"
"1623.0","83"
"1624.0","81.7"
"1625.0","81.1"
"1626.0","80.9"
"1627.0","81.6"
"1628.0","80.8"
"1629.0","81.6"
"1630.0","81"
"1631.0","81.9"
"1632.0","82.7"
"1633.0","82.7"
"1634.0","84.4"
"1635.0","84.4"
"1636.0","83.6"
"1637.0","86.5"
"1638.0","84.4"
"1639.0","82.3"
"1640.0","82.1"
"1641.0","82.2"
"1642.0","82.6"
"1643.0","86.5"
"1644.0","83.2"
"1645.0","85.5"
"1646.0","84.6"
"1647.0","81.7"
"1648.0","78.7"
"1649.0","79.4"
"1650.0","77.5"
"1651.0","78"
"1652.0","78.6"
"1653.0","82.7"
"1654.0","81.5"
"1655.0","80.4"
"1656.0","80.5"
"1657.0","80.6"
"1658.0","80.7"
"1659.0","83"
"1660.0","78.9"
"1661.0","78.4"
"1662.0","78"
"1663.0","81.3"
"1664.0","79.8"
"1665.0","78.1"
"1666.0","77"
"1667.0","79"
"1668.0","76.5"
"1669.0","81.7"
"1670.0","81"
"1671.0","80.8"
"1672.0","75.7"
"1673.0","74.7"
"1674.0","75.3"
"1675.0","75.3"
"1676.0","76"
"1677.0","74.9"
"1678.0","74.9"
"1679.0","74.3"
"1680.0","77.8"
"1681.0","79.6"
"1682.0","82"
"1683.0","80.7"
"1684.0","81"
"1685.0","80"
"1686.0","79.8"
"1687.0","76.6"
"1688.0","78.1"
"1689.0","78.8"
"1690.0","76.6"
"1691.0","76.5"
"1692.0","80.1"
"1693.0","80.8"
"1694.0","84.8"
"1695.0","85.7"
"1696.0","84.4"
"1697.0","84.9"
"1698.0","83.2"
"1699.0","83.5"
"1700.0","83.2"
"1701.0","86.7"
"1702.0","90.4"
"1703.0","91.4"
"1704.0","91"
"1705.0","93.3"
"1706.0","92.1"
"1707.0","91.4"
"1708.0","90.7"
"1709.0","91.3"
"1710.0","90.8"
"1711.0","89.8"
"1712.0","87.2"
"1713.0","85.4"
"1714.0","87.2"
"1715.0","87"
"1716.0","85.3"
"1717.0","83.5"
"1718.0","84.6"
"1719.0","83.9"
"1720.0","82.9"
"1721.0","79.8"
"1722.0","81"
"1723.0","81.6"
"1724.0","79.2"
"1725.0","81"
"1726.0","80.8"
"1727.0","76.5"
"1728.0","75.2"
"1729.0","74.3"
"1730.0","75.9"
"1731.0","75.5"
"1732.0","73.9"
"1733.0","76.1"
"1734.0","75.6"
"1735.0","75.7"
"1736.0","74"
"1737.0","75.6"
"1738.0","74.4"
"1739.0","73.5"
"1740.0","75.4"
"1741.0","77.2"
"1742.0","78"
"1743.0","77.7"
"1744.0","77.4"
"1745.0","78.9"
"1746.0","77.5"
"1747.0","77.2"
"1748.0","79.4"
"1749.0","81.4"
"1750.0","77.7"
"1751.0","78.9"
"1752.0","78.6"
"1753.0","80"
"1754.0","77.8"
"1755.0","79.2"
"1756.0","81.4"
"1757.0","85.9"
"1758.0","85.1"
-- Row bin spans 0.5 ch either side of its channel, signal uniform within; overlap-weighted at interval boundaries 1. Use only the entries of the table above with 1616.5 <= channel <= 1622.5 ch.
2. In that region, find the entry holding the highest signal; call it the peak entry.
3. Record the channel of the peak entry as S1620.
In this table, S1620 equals 1621.0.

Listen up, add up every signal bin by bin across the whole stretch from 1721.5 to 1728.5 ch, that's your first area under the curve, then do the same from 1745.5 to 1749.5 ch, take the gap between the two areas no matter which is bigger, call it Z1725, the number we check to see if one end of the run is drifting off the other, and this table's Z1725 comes 240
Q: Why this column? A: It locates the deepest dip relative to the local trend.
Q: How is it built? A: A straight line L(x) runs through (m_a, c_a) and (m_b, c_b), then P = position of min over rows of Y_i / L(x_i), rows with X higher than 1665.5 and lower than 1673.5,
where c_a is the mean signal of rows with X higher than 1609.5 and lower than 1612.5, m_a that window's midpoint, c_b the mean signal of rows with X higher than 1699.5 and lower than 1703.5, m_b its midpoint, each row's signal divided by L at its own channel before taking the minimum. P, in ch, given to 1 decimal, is 1673.0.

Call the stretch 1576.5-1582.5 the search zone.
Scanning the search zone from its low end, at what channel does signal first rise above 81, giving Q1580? 1577.0 ch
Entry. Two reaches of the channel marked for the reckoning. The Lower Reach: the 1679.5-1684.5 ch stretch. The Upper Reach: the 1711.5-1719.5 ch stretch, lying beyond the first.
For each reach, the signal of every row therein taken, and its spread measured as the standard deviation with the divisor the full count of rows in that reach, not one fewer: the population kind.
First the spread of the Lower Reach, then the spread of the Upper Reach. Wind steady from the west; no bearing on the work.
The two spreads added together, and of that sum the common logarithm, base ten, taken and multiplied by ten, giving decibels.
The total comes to 4.5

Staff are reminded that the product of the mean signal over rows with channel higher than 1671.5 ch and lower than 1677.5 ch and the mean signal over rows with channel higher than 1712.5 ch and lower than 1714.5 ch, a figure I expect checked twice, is 6500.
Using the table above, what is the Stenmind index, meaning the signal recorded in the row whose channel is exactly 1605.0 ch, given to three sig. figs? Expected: 90.3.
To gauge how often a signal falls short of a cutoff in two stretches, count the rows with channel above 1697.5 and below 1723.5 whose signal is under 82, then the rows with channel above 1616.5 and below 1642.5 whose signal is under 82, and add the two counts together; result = 11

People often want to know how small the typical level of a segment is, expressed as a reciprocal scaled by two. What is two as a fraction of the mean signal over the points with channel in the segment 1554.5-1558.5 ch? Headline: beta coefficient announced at 0.017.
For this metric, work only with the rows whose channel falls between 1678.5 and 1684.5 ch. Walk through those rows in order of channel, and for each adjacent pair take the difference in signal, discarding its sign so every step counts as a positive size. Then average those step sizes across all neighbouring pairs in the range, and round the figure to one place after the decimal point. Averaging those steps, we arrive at 1.9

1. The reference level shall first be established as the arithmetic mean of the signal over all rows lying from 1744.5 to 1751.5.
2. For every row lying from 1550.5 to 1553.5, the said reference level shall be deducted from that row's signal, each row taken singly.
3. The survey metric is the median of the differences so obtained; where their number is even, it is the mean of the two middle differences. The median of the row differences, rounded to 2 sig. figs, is 38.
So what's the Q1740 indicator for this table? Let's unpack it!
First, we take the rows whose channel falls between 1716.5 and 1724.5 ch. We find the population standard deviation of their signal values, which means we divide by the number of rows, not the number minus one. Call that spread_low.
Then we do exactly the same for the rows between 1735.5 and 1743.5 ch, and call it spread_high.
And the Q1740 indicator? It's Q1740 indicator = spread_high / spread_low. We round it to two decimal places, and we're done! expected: 0.88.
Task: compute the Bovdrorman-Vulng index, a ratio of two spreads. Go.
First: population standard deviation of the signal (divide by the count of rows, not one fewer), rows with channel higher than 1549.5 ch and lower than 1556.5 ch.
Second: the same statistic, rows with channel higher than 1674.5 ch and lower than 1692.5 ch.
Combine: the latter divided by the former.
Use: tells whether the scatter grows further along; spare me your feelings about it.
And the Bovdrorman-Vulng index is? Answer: 1.2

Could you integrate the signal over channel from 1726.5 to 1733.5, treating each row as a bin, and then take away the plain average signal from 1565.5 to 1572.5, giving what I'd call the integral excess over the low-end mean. 414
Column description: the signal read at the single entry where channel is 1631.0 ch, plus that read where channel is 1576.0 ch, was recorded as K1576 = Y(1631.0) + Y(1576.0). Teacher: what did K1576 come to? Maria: 205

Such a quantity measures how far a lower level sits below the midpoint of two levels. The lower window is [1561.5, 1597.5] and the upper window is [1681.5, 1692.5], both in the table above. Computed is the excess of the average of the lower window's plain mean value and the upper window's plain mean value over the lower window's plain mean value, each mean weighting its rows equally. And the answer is -15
